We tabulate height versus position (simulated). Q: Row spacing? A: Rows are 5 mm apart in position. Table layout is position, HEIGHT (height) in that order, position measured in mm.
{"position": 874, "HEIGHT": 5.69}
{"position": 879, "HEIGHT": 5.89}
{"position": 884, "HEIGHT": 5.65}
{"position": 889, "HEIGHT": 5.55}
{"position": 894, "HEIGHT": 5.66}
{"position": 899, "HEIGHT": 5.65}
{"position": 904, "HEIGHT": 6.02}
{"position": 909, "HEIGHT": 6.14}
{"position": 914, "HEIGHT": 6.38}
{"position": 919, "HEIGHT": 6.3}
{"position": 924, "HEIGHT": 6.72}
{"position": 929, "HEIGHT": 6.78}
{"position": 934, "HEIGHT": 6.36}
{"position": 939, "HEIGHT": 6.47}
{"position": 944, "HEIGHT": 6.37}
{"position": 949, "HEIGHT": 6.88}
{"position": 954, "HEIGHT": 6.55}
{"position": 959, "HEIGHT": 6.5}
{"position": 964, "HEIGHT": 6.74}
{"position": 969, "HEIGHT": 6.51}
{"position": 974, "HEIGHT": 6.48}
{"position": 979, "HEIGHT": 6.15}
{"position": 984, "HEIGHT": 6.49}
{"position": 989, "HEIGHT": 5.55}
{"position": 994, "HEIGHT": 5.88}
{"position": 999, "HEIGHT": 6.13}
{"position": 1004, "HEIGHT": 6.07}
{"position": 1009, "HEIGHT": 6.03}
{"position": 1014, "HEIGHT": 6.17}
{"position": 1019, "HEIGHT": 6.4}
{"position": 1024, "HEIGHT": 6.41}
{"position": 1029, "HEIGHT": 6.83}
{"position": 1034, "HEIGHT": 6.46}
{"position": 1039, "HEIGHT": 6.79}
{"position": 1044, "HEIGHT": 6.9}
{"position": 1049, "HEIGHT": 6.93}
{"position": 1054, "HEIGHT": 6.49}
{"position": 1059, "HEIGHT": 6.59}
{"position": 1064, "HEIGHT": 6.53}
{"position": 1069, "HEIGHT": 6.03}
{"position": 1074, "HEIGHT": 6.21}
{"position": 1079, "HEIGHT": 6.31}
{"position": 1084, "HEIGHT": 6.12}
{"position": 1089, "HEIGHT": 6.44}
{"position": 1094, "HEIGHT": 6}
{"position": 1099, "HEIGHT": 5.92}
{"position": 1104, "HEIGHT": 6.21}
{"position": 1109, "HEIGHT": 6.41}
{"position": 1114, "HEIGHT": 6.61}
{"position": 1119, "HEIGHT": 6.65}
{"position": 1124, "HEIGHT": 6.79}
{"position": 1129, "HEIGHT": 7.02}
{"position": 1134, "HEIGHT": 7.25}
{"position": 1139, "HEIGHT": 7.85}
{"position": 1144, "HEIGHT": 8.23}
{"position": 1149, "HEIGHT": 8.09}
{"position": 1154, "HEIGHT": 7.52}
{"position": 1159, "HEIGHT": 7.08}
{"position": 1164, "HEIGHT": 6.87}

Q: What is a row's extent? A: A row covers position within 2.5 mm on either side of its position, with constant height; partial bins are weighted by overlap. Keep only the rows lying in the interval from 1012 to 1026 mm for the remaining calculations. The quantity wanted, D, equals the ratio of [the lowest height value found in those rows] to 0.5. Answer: 12.3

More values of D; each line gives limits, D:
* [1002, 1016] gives 12.1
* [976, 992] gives 11.1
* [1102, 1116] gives 12.4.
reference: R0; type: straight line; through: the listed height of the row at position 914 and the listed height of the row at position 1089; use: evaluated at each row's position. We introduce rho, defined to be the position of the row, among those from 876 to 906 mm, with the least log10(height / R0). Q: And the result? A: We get 889 mm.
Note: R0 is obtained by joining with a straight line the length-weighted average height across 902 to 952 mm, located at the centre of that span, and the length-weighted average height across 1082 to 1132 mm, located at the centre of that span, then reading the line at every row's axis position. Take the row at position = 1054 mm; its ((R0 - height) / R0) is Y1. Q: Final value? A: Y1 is -0.009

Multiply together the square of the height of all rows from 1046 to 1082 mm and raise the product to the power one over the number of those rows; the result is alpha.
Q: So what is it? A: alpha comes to 41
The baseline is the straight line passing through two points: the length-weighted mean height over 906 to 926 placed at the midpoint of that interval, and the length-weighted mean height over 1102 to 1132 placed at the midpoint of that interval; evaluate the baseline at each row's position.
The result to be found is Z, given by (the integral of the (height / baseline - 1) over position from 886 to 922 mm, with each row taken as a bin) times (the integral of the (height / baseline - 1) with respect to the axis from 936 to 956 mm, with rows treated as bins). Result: -1.1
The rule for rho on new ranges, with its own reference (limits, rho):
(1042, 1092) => 1069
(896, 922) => 899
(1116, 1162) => 1119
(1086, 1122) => 1099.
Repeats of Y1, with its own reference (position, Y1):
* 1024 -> 0.004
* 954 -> -0.016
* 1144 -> -0.281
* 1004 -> 0.057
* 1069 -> 0.063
